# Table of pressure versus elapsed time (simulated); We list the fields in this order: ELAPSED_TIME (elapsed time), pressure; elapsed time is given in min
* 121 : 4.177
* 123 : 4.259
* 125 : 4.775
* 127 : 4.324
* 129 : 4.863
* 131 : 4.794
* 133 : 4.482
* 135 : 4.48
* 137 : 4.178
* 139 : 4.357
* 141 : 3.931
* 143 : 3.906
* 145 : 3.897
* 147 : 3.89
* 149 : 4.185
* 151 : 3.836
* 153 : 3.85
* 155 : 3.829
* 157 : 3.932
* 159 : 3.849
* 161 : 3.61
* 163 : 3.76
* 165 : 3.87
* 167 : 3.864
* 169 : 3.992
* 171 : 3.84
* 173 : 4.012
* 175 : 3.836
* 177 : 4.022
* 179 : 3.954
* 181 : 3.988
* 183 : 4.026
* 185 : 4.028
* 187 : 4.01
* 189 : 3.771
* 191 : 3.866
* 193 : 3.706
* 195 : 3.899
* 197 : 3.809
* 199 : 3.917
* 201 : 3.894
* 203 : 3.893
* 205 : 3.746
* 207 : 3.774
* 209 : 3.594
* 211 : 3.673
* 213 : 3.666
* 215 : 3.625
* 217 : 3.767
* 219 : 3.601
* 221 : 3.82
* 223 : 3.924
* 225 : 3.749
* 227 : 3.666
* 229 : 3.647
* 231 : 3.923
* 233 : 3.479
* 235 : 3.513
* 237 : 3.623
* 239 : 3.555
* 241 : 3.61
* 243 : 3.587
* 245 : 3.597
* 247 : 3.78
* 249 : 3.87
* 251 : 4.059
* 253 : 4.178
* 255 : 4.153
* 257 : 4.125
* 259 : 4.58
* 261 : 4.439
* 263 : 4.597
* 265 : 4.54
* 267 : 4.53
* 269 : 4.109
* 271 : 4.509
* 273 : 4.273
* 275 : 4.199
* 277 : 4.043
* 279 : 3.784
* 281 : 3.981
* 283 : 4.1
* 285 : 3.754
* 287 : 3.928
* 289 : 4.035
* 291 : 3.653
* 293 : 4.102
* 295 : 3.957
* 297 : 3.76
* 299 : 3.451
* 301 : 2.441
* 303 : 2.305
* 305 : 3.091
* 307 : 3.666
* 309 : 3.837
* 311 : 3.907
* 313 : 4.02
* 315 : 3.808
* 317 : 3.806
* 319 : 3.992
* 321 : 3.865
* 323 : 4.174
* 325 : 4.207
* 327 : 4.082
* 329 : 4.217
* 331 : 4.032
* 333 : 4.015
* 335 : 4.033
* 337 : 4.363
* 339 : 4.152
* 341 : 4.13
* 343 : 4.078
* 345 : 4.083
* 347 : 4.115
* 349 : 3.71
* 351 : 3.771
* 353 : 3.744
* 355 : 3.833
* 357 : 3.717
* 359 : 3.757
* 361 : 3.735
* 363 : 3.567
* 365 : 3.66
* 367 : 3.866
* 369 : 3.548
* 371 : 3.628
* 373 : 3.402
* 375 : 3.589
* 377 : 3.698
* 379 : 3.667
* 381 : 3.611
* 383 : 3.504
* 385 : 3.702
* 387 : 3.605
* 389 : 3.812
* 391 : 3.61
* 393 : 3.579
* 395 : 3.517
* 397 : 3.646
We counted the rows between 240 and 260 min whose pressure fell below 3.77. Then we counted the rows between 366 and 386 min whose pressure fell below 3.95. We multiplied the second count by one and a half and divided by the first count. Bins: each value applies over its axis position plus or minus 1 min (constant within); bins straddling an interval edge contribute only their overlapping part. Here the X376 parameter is 5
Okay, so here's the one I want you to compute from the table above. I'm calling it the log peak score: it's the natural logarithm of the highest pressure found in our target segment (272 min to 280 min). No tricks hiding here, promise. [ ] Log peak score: 1.45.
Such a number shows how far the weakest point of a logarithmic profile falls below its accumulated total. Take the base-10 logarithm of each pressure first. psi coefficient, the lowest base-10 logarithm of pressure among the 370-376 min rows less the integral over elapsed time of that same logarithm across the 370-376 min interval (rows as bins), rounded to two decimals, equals -2.76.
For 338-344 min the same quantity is -3.08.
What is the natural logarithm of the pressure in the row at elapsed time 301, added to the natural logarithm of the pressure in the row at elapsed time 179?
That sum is 2.27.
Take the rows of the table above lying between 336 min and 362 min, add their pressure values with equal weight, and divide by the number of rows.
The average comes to 3.94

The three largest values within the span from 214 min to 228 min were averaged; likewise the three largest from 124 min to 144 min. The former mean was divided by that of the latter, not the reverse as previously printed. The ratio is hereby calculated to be 0.80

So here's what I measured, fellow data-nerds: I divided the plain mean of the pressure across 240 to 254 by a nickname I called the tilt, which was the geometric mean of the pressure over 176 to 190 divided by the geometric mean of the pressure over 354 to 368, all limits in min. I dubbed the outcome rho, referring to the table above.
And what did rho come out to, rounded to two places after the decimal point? 3.58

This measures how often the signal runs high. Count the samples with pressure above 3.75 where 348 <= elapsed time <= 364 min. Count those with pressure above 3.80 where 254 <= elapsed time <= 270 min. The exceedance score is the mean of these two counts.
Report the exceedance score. 5.50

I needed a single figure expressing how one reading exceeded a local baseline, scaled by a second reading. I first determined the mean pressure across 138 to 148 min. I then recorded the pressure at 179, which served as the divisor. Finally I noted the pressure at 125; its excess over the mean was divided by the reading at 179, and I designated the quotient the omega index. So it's 0.20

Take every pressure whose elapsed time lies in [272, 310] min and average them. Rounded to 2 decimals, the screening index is 3.70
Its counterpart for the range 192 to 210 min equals 3.80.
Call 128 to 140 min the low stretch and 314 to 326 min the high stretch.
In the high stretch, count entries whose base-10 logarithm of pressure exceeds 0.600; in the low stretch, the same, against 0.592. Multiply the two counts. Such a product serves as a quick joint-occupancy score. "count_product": 18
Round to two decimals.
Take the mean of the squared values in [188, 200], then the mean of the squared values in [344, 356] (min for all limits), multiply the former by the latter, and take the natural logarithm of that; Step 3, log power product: 5.40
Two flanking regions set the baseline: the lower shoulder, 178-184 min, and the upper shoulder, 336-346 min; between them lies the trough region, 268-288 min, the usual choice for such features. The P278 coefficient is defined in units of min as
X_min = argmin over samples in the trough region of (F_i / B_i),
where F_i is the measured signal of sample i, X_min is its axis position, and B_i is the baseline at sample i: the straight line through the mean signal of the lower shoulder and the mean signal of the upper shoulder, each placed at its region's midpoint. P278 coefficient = 285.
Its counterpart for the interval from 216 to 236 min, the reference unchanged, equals 233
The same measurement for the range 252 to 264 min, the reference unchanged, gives 257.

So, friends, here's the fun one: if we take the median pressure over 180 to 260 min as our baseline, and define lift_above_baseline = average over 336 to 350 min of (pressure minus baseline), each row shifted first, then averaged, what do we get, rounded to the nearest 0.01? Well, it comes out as 0.31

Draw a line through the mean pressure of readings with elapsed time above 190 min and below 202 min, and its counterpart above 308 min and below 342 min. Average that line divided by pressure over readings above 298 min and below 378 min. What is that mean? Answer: 1.09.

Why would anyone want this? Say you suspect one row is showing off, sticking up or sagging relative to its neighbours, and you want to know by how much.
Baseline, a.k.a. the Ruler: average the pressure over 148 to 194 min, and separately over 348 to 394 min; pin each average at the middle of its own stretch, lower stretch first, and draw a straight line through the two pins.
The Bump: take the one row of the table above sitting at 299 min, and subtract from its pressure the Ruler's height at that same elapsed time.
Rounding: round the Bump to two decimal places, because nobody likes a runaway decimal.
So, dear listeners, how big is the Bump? -0.30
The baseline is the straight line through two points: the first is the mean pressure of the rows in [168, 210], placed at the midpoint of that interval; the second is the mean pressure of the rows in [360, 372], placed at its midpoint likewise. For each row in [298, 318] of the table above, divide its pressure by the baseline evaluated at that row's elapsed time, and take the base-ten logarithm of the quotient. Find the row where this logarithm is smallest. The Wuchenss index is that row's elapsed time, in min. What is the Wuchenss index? 303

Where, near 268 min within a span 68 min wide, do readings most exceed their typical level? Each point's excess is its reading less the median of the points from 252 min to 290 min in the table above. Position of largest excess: 263 min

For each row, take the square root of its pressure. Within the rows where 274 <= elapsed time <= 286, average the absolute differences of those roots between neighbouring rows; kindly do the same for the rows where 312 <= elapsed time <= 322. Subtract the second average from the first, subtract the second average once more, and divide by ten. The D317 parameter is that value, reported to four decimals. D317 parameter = -0.0012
